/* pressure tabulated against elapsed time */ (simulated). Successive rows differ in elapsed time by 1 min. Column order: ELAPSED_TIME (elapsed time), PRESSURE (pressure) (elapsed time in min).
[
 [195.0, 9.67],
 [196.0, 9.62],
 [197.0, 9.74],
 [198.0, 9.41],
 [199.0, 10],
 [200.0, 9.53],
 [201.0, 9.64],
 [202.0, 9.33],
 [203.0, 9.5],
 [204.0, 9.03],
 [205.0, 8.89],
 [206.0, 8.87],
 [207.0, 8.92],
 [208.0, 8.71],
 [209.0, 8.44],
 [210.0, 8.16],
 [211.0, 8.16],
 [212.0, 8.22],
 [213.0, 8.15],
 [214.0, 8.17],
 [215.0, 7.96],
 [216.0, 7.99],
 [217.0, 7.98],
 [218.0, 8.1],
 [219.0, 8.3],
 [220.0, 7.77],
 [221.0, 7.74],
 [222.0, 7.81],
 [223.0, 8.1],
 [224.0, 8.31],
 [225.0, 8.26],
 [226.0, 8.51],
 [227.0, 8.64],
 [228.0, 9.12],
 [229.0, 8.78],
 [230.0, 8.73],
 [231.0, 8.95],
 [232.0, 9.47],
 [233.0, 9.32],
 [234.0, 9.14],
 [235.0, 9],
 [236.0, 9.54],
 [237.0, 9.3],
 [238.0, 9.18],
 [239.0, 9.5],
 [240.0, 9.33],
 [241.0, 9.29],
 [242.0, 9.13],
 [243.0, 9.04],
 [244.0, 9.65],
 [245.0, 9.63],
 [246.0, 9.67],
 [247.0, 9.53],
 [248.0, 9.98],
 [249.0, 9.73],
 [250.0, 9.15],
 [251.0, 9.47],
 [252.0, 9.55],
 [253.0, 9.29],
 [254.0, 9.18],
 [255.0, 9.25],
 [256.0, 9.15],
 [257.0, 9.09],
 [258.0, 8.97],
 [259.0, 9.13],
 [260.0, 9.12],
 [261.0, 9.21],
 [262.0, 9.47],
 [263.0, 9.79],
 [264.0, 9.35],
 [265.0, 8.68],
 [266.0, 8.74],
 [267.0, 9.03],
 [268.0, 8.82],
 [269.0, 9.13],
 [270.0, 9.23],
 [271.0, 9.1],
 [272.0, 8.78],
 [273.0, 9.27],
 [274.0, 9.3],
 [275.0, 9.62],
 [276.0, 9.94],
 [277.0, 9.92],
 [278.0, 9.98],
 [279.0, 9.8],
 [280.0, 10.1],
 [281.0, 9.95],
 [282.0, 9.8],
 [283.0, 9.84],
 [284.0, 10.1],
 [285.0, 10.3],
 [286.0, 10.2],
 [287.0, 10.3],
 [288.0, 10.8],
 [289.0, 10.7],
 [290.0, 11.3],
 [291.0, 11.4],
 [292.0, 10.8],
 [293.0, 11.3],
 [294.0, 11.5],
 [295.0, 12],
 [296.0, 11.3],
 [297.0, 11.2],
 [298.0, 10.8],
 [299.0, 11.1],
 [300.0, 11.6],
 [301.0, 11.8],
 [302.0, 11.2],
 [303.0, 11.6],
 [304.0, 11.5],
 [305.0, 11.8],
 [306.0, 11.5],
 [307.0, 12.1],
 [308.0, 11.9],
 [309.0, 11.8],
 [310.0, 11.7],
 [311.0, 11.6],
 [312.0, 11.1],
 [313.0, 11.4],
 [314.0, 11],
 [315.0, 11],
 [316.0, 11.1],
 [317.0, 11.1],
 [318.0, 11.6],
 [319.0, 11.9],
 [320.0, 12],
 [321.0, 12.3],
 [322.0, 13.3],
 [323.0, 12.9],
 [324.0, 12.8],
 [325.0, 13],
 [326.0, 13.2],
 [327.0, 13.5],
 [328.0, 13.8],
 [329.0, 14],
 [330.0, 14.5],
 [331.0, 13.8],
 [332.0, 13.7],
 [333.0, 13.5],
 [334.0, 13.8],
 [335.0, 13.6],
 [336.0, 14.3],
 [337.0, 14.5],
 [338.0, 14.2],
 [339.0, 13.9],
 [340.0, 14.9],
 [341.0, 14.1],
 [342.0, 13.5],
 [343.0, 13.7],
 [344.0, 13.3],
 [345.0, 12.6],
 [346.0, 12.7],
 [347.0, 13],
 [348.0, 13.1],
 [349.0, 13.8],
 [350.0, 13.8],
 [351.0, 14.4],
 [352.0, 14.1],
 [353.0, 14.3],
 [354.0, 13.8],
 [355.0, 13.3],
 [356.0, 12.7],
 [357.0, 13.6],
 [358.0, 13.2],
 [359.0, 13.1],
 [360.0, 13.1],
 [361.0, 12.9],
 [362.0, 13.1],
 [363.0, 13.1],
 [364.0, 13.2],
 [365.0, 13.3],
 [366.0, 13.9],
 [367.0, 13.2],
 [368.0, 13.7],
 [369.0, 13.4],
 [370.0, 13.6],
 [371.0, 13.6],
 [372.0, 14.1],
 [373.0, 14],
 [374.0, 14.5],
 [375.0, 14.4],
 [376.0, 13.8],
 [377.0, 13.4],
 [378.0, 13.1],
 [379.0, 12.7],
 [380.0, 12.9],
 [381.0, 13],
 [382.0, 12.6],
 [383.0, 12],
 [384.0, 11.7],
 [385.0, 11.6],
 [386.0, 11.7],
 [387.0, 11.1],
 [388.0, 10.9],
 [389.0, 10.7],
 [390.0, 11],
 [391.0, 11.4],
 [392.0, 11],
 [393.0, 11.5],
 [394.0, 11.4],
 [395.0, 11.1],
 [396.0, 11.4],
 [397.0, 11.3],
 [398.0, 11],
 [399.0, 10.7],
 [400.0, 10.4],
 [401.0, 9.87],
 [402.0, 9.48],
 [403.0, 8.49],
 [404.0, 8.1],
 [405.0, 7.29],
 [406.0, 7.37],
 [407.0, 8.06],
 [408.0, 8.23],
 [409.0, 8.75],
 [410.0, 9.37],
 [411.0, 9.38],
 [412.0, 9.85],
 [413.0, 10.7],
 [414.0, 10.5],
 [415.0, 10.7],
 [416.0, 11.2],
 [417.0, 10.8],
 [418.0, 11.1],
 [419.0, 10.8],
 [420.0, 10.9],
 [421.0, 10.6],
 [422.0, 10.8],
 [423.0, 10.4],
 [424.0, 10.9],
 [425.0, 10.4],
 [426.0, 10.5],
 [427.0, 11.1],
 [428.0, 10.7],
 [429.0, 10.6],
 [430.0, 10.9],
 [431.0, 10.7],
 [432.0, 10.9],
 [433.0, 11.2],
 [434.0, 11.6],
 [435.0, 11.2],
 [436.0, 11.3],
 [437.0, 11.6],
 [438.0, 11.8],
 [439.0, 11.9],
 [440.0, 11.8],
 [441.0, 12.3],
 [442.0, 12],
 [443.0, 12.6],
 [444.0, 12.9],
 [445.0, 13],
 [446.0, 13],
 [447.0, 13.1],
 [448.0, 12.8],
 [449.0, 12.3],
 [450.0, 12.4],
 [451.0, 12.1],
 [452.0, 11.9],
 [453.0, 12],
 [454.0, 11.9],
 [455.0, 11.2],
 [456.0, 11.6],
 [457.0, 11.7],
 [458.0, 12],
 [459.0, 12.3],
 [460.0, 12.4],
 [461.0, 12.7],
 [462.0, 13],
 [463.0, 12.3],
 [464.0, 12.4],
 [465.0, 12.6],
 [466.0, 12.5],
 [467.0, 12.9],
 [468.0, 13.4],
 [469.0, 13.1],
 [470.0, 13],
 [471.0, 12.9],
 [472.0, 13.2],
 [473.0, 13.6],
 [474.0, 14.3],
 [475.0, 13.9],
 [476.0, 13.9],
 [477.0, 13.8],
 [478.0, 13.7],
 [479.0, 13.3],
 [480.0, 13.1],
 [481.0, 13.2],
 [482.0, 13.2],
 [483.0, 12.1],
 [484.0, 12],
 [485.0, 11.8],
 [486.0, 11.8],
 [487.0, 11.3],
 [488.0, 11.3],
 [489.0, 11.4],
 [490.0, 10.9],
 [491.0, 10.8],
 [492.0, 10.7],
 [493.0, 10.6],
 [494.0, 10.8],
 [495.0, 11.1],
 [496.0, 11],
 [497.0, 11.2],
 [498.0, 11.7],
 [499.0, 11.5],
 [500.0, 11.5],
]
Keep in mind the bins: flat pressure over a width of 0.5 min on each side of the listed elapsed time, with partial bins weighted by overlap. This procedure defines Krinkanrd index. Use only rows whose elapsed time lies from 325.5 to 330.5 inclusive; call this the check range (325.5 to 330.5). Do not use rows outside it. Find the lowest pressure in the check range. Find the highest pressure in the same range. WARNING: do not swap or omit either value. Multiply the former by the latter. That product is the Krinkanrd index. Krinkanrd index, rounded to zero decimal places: 191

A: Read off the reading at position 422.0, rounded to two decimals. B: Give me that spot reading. 10.80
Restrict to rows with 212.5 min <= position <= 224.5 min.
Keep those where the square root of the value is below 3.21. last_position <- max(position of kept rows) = 224.0 min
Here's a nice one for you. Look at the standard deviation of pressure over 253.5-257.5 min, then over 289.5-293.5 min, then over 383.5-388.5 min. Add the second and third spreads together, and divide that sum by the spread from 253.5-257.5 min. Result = 10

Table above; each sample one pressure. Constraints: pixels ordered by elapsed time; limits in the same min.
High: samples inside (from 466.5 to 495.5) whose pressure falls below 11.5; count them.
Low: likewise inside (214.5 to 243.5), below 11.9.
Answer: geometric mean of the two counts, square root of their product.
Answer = 16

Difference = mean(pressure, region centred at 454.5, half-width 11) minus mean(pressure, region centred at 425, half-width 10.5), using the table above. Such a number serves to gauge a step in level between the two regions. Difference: 1.5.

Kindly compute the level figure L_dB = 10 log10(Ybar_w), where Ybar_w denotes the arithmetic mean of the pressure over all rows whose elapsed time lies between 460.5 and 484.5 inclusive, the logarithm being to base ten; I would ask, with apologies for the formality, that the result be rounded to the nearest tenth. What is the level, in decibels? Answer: 11.2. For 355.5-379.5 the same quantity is 11.3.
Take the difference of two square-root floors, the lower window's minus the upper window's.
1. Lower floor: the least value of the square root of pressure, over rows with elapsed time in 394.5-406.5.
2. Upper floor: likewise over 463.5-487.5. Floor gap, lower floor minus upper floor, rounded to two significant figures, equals -0.66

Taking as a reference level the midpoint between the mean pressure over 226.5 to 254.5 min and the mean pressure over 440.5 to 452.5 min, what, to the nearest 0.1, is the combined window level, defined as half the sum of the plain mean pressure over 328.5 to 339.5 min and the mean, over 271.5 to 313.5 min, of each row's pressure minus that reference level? 6.9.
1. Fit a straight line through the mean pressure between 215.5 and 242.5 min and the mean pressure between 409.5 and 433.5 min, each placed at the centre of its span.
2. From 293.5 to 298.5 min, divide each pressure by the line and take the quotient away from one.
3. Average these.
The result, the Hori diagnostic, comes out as -0.21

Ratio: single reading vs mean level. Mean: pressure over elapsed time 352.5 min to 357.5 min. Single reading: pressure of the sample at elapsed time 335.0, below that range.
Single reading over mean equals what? 1.0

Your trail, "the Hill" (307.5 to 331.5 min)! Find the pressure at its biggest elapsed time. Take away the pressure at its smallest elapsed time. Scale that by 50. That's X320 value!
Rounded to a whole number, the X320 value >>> 95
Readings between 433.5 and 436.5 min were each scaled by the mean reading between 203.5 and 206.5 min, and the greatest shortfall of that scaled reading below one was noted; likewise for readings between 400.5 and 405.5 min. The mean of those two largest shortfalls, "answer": 0.0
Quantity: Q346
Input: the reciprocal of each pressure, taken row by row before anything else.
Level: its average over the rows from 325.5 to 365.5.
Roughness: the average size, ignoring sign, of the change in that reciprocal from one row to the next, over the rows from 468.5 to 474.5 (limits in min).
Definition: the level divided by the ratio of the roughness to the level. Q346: 3.09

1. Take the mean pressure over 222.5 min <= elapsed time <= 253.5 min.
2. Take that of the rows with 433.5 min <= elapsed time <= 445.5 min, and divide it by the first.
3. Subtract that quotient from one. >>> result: -0.31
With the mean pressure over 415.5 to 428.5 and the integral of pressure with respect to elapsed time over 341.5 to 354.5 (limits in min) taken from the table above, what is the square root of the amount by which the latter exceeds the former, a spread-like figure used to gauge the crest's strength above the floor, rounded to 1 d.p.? 12.9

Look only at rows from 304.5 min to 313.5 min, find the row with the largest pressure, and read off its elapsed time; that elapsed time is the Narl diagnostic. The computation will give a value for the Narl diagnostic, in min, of 307.0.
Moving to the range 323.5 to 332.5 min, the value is 330.0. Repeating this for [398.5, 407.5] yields 399.0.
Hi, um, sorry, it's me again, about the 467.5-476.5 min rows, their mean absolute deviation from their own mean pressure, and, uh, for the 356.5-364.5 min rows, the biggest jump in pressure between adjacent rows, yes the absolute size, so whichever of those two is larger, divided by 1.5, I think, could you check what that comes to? 0.27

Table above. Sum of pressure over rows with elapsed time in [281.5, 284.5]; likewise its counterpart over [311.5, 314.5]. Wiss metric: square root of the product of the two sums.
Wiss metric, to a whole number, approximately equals 32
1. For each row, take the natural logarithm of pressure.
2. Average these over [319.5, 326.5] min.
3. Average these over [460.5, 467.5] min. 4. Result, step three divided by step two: 1.00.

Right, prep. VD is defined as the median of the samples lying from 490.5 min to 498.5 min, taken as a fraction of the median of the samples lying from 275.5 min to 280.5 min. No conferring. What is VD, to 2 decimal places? 1.10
